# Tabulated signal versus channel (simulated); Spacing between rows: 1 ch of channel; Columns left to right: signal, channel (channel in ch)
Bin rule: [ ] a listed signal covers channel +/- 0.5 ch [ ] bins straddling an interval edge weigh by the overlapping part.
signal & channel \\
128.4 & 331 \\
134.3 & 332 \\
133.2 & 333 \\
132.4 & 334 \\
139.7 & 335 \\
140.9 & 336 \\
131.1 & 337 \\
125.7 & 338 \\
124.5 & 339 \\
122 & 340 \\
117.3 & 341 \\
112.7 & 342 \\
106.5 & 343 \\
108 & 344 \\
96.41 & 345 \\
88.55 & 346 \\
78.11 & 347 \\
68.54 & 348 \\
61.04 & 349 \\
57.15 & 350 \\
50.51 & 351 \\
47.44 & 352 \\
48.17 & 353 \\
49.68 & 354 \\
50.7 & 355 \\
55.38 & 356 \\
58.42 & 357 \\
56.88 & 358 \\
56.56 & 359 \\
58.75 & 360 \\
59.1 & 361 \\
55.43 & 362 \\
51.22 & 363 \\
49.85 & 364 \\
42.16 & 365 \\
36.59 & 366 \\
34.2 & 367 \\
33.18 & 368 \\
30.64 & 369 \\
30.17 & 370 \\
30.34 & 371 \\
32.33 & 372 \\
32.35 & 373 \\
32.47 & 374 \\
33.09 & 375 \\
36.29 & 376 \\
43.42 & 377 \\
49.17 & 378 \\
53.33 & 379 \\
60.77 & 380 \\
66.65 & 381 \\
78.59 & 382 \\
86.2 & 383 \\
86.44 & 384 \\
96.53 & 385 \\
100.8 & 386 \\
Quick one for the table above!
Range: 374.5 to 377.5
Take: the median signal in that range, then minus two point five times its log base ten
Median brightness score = -3.9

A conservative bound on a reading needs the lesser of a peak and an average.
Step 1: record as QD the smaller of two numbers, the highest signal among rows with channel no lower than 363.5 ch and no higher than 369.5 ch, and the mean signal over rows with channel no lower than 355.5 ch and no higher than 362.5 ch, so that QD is 50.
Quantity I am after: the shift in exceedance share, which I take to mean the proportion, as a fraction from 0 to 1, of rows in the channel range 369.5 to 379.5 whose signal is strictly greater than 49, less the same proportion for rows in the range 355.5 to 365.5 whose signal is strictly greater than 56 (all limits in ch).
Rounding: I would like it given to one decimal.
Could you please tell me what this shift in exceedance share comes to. -0.3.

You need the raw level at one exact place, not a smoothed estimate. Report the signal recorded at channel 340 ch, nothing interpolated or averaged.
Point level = 122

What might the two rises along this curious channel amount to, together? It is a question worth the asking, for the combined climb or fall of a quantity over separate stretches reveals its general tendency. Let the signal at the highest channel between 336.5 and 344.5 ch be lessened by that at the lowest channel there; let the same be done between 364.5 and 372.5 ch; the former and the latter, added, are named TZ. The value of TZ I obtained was -33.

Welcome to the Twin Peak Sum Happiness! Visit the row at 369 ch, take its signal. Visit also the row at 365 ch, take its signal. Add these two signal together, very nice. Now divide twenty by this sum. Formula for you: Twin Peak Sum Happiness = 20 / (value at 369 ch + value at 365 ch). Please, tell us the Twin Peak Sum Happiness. 0.275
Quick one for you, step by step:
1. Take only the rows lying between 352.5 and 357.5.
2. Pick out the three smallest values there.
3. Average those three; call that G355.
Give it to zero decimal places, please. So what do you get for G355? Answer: 50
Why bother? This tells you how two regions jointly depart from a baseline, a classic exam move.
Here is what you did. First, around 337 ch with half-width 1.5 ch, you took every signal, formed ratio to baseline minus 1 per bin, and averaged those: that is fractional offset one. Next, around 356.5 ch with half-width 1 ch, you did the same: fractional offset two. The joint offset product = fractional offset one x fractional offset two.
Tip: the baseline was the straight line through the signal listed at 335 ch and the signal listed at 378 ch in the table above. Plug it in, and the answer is 0.009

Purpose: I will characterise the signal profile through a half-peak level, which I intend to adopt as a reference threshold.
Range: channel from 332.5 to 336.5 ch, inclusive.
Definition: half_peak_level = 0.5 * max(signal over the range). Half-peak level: 70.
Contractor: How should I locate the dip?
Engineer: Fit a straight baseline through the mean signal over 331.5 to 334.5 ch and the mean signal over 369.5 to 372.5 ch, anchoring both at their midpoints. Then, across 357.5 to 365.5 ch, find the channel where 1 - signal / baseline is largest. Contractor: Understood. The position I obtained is 358 ch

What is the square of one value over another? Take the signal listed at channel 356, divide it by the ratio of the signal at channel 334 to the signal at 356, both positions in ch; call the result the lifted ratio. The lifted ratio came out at 23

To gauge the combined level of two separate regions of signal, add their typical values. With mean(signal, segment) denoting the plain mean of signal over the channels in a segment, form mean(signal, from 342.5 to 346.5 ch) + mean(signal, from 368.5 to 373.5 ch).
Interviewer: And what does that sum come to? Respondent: 131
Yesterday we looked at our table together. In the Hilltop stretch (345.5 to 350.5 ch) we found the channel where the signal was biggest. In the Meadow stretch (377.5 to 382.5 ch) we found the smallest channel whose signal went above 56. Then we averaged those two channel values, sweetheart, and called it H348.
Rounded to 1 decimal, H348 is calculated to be 363.0 ch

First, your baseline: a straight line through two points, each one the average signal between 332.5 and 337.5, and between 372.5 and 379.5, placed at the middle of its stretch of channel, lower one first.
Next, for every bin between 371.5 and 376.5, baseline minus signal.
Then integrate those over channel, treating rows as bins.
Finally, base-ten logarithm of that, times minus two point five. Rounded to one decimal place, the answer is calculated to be -4.4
